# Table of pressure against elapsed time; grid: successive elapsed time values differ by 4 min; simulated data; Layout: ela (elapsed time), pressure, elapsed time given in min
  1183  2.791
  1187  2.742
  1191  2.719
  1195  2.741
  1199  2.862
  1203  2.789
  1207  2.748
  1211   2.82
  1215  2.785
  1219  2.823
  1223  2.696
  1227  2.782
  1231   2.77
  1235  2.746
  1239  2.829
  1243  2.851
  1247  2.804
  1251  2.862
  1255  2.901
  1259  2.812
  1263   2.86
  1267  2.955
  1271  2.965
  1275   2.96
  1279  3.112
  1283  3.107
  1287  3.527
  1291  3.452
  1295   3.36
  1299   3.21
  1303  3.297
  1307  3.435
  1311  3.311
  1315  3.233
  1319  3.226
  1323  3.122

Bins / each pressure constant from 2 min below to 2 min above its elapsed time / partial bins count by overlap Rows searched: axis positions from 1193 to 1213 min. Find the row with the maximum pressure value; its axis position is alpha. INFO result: 1199 min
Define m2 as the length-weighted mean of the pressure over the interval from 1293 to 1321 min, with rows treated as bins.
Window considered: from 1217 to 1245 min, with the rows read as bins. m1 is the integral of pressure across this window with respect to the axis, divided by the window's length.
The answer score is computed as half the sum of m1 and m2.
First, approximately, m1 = 2.79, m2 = 3.3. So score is 3.04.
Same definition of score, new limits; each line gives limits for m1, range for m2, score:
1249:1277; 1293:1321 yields 3.10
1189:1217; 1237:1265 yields 2.81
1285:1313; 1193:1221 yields 3.08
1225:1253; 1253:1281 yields 2.87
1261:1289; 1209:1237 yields 2.92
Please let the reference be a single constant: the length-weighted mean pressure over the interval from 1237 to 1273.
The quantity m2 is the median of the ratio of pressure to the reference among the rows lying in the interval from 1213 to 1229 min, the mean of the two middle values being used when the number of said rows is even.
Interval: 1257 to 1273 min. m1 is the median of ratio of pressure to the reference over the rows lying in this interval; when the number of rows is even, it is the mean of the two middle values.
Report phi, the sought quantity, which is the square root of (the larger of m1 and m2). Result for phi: 1.01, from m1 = 1.01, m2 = 0.970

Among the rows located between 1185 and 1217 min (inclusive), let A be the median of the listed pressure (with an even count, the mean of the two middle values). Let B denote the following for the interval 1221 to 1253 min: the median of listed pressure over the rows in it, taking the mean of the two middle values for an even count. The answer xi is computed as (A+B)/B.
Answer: 1.99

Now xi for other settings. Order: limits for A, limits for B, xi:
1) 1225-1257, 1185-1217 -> 2.02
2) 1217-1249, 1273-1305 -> 1.86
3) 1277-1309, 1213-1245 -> 2.20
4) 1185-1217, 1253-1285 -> 1.94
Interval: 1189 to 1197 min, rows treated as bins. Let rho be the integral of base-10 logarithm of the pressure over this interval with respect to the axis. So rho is 3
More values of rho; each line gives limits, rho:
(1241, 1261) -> 9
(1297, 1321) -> 12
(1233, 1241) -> 4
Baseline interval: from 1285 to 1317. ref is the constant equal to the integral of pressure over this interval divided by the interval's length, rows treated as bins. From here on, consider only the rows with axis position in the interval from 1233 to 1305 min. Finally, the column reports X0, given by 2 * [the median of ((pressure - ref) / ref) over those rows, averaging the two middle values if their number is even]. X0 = -0.24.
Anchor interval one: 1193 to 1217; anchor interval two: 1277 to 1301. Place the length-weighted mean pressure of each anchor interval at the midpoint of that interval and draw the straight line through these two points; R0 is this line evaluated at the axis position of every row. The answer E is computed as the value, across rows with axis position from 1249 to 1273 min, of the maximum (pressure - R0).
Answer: -0.19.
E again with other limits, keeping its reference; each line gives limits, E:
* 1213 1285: -0.05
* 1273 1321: 0.24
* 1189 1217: 0.11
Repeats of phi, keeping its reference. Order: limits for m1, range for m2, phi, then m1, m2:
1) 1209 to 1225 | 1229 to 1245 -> 0.99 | 0.98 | 0.975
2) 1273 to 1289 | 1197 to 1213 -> 1.04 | 1.08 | 0.977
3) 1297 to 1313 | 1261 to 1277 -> 1.07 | 1.15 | 1.030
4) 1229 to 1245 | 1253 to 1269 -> 1.00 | 0.98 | 1.003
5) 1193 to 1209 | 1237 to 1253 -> 0.99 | 0.96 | 0.989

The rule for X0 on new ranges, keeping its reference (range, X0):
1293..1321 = -0.03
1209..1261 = -0.32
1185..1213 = -0.36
